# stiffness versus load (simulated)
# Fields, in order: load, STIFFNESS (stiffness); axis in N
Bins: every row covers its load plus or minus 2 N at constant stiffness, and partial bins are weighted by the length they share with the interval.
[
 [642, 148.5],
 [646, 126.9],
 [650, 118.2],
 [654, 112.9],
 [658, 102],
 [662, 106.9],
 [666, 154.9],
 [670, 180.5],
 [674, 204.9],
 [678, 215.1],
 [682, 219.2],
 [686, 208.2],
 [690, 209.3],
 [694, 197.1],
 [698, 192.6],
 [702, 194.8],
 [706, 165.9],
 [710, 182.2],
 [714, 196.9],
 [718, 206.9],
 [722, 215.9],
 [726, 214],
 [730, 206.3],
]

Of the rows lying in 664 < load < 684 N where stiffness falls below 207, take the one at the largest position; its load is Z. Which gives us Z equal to 674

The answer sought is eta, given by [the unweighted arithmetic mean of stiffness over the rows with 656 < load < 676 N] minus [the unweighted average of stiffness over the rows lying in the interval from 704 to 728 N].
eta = -47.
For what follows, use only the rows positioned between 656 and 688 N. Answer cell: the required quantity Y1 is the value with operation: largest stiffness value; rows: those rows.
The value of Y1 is 219.2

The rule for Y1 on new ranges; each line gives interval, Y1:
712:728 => 215.9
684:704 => 209.3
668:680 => 215.1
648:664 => 118.2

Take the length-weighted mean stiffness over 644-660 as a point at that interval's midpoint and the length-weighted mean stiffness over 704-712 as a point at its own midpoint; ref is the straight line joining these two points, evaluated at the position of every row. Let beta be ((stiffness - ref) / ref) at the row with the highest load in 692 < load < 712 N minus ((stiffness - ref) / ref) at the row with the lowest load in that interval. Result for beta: -0.20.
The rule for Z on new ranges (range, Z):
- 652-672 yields 670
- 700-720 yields 718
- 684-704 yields 702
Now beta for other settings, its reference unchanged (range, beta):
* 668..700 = -0.17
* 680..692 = -0.15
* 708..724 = 0.11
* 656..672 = 0.51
